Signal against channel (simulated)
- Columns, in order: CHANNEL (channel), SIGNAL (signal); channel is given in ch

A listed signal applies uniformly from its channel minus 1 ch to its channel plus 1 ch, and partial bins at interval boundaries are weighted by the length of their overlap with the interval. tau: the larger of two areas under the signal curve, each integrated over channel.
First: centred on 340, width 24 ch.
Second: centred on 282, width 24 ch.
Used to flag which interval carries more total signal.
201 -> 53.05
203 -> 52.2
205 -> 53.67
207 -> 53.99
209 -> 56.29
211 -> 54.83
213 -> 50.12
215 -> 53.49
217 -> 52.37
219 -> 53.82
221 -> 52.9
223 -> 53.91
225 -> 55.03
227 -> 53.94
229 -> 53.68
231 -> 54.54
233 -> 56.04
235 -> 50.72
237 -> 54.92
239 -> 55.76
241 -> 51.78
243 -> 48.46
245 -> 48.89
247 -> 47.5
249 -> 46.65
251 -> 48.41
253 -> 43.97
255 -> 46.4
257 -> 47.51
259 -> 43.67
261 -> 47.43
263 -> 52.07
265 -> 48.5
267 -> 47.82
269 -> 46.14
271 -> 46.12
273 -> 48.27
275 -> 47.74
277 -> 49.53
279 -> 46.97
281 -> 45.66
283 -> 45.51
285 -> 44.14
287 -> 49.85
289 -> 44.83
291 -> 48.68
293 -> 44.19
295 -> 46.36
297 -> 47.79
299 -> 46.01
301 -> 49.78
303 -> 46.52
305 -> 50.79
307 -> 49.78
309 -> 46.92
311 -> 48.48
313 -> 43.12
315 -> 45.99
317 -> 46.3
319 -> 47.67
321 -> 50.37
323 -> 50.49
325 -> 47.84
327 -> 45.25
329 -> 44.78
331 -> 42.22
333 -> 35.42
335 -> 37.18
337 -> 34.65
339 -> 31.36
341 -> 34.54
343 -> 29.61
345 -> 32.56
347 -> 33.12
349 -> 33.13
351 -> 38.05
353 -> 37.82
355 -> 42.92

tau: 1123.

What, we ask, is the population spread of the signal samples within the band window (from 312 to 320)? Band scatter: 1.7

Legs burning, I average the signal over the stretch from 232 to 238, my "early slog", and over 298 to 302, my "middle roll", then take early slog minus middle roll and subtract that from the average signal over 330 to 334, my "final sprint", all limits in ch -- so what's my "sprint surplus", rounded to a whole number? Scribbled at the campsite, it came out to 33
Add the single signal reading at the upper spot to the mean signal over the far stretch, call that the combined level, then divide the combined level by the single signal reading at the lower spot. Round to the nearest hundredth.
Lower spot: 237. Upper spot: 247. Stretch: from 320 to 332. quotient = 1.72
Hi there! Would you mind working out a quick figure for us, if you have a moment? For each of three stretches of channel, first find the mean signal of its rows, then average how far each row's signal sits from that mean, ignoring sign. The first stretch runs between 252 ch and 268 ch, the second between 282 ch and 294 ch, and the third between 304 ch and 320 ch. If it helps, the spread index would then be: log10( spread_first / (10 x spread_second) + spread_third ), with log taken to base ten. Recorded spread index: 0.28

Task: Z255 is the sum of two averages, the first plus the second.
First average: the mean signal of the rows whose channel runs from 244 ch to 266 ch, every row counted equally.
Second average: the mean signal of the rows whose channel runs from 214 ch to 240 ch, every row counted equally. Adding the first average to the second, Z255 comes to 101.3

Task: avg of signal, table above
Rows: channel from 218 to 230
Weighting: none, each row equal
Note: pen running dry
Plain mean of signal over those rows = 54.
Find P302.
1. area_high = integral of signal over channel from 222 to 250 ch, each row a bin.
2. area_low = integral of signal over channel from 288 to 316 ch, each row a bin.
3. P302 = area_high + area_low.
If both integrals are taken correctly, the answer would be 2782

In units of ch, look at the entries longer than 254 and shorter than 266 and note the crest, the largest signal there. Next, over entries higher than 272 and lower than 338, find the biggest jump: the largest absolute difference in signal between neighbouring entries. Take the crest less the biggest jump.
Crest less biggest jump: 45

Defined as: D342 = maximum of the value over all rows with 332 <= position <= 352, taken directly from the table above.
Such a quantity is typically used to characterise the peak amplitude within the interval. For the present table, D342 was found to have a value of 38.05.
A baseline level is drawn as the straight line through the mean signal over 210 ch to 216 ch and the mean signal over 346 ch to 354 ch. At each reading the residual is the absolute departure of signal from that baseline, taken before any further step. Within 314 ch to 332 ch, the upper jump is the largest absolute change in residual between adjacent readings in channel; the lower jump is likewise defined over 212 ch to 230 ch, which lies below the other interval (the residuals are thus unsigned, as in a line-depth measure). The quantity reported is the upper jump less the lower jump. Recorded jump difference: 1.2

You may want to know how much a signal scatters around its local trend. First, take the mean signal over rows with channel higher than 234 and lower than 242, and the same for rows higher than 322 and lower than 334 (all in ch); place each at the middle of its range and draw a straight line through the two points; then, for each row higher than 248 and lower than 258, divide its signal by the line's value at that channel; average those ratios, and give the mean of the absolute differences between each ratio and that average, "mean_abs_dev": 0.023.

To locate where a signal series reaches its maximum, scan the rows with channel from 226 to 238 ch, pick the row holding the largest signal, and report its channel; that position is 233 ch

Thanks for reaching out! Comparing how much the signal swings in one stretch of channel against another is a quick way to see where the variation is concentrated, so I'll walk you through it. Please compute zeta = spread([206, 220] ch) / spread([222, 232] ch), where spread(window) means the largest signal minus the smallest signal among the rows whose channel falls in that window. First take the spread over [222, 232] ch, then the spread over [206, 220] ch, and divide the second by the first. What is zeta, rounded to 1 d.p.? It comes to 4.6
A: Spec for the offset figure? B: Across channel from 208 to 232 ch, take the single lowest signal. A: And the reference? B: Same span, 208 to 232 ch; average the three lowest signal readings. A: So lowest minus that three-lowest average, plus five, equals 3.3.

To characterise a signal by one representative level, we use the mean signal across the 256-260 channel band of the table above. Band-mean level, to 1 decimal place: 45.6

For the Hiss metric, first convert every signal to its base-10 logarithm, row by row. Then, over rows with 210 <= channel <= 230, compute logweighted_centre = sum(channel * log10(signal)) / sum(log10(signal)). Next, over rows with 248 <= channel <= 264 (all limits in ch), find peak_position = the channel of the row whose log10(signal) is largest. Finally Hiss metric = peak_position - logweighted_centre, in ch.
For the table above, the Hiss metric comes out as 43.0 ch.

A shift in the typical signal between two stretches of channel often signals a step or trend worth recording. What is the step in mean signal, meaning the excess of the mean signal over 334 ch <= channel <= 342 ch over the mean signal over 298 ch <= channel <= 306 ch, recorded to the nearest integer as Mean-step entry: -14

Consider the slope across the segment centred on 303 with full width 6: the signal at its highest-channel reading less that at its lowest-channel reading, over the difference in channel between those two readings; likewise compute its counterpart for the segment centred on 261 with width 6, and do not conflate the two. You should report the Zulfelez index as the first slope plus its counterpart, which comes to 2.4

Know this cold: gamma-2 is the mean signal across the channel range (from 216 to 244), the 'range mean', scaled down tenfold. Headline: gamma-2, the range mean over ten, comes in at 5.34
